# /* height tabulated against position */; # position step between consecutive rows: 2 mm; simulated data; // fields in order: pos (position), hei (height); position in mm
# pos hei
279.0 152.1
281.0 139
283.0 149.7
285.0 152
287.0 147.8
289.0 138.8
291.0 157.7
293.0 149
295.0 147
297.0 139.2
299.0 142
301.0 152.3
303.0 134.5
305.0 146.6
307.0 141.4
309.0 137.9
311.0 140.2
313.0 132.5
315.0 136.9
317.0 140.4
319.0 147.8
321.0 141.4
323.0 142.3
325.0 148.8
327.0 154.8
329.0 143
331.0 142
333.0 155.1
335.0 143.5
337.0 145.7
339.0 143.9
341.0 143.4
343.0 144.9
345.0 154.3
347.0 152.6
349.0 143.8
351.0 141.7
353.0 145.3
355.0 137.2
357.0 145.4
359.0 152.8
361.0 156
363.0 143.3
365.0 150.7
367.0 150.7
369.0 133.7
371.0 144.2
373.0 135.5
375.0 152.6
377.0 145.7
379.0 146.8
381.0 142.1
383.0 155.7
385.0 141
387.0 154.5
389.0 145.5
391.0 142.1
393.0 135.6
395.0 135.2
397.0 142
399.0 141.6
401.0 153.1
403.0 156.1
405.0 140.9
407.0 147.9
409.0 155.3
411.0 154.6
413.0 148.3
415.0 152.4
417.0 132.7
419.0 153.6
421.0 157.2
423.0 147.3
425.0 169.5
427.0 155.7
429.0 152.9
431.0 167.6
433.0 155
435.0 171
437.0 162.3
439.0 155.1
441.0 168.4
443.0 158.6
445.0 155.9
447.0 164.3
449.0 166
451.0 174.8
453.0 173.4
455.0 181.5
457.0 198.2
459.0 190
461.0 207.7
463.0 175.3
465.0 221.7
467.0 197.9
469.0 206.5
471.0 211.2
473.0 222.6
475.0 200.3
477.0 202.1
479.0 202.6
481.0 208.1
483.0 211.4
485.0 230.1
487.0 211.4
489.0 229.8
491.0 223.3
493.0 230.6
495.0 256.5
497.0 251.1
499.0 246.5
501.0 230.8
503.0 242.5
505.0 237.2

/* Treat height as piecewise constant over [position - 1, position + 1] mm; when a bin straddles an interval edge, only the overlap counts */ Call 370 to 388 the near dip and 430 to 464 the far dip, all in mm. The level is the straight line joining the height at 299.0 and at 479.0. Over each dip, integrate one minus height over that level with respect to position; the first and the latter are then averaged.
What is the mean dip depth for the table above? 3.0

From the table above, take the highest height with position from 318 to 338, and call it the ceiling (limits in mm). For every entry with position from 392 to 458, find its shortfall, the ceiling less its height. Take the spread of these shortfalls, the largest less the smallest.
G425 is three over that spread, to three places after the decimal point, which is 0.046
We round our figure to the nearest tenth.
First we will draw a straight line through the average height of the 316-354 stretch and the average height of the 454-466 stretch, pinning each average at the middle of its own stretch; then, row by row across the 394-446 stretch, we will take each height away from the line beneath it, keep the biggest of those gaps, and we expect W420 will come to 45.9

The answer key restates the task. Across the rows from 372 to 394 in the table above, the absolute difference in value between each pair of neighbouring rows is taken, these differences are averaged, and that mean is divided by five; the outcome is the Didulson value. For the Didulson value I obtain 1.8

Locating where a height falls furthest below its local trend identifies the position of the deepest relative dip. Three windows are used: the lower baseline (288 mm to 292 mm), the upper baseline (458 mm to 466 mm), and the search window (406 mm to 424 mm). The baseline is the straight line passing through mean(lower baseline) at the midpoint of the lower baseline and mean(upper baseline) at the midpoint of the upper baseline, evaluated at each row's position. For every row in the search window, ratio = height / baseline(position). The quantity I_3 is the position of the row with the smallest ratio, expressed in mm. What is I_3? 417.0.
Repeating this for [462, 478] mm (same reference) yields 463.0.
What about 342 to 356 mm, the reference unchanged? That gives 355.0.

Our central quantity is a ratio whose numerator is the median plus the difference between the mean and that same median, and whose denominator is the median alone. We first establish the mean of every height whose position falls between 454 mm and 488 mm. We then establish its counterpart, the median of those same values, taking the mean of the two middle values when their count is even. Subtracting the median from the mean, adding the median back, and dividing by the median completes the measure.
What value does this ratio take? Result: 0.991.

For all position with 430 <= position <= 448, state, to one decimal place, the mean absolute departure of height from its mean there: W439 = 5.2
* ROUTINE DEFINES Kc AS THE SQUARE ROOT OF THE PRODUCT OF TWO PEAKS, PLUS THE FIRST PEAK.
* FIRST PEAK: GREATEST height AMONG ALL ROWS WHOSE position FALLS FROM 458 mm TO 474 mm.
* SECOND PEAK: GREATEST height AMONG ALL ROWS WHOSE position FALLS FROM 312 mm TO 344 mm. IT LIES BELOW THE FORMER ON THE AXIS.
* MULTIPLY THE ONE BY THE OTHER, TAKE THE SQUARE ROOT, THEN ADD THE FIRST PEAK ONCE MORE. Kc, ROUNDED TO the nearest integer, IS 408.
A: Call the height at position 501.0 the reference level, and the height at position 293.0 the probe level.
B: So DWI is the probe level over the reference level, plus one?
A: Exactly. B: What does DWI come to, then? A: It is 1.65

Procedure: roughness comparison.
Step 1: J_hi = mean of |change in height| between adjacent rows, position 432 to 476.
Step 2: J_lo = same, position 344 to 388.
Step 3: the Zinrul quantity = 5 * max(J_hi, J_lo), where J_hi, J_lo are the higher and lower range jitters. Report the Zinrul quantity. 66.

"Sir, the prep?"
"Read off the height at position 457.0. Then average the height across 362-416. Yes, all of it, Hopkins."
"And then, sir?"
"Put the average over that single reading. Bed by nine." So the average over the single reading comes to 0.74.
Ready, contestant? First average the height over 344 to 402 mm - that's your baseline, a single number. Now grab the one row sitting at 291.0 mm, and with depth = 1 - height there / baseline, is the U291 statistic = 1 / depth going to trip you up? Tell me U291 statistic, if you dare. -12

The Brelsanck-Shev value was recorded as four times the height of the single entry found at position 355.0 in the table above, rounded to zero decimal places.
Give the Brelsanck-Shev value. 549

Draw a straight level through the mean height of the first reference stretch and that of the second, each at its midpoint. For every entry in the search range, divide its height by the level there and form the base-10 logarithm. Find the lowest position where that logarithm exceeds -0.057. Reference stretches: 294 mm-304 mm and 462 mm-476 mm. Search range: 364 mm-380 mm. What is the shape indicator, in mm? 365.0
